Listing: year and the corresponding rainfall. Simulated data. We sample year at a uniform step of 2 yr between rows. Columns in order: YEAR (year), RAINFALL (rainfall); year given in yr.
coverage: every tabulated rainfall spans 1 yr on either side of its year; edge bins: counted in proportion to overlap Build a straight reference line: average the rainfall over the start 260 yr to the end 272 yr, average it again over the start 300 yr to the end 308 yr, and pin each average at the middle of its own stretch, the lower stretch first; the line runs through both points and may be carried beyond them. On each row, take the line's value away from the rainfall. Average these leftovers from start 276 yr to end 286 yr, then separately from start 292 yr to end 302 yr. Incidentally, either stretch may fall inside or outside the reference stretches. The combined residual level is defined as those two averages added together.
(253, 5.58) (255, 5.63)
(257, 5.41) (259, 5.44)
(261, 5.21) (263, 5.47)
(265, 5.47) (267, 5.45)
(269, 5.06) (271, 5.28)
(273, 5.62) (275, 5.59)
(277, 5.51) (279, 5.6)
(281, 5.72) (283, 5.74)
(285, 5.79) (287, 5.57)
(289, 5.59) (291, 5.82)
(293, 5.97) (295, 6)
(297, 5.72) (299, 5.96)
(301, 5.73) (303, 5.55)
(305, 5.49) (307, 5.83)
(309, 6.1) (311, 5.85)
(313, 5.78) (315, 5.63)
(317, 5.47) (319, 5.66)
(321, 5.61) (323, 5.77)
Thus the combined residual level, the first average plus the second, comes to 0.51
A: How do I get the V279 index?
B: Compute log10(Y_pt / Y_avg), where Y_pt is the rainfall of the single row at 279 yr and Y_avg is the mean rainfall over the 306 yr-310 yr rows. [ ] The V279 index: -0.027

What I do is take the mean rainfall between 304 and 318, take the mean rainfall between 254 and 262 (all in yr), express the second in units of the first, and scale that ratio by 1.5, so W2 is 1.42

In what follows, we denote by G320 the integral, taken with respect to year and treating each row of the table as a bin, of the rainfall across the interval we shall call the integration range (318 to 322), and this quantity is 22.5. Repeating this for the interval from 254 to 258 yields 22.1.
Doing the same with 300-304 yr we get 22.6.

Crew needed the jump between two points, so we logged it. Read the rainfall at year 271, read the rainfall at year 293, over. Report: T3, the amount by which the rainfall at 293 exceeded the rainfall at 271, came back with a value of 0.69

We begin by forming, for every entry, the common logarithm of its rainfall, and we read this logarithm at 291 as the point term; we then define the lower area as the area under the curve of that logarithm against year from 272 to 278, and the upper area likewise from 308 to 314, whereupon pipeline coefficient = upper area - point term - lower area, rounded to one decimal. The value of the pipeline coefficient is -0.6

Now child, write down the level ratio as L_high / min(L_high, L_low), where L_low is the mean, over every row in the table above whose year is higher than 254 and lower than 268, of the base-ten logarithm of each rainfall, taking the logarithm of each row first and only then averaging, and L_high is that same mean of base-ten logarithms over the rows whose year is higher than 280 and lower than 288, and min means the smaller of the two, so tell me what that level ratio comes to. 1.03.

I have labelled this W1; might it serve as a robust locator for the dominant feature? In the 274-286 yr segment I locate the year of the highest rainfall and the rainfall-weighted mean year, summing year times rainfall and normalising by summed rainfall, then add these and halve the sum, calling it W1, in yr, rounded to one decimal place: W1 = 282.5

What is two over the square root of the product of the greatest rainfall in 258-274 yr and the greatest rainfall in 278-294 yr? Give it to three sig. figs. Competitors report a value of 0.345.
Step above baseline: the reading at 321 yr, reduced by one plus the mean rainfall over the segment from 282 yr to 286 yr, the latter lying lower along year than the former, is -1.2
